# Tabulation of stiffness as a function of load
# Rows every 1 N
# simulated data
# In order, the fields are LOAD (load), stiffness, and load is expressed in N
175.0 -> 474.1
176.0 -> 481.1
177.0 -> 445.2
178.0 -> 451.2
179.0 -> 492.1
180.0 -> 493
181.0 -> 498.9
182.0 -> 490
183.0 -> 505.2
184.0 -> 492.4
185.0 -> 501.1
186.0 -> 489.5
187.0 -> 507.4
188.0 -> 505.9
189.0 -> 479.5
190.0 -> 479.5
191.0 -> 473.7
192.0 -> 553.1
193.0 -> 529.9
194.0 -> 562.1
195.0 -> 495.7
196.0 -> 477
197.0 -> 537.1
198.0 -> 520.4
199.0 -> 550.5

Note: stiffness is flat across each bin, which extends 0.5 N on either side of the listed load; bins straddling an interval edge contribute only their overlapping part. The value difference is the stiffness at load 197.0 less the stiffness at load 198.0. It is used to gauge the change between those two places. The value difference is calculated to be 17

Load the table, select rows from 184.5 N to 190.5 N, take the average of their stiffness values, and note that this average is 494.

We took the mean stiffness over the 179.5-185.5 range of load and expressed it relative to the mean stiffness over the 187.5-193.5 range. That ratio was 0.986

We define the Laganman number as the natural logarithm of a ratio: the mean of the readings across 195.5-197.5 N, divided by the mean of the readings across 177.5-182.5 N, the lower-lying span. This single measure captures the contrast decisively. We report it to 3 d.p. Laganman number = 0.044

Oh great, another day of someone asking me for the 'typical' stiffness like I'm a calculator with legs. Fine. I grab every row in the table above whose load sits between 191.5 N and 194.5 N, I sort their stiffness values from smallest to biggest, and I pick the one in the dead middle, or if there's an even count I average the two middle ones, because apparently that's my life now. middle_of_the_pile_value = 553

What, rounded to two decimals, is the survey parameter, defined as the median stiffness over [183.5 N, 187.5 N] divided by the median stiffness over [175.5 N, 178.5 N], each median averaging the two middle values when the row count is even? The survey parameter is 1.10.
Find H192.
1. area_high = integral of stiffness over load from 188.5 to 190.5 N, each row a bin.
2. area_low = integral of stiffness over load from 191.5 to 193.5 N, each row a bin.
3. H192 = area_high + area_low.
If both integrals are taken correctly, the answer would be 2042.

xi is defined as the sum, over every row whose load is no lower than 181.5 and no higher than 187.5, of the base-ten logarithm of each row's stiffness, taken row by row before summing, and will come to 16.2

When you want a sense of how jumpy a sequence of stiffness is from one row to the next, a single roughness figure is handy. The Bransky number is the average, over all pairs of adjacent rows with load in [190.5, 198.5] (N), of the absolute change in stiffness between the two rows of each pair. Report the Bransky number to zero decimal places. 42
